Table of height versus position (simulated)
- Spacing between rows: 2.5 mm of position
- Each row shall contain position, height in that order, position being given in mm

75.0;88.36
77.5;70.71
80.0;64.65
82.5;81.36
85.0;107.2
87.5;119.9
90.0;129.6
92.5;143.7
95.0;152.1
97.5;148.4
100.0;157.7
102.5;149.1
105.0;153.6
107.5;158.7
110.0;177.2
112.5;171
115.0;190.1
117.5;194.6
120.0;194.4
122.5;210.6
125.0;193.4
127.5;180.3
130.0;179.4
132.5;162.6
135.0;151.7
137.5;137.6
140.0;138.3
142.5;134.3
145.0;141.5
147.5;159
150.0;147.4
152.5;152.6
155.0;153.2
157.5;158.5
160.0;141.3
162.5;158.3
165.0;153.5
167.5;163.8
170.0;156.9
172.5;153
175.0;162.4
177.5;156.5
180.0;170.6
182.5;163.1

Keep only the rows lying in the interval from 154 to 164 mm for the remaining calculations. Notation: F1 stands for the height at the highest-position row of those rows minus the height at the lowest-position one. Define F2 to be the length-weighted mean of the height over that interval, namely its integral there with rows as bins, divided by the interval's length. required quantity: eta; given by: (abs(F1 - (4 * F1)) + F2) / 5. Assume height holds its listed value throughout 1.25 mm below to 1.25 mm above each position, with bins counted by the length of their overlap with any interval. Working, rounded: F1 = 5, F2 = 153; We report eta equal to 33.6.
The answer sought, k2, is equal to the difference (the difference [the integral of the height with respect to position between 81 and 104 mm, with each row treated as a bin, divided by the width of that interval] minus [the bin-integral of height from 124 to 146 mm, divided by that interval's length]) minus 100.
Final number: -126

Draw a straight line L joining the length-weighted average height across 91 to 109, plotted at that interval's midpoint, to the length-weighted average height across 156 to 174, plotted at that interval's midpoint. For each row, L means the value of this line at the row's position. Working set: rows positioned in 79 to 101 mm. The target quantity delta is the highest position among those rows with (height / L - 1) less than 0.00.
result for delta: 97.5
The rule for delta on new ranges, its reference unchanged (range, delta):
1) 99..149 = 145.0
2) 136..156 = 155.0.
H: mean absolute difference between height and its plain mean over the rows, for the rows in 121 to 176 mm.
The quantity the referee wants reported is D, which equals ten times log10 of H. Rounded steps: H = 13.0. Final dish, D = 11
